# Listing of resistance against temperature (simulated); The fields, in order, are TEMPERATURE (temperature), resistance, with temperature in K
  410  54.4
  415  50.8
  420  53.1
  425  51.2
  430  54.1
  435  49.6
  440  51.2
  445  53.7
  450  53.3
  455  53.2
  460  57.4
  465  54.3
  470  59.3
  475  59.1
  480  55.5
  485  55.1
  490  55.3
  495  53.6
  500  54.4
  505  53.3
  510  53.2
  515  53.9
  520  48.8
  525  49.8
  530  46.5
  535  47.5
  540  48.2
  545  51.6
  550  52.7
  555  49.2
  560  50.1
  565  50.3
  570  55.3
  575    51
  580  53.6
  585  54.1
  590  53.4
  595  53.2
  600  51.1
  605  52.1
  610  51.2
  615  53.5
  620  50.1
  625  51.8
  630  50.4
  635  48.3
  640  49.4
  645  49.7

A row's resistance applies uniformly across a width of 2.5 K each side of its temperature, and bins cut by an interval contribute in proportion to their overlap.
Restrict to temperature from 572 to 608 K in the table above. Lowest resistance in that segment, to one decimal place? 51.0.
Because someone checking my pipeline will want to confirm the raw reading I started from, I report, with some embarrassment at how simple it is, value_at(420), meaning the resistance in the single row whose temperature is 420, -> 53.1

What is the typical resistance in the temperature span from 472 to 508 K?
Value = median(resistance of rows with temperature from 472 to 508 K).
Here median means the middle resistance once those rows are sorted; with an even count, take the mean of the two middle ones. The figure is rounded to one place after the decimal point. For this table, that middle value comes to 55.1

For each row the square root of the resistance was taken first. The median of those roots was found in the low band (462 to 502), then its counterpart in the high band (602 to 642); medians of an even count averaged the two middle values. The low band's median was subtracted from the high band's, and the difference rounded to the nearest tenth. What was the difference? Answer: -0.3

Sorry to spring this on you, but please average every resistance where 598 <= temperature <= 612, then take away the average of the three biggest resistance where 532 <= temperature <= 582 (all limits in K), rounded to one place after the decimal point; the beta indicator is -2.4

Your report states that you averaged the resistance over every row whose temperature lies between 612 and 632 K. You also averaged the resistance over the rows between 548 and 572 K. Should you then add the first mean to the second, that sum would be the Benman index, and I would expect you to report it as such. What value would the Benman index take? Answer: 103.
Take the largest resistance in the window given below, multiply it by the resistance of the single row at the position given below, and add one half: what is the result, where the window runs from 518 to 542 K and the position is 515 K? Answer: 2685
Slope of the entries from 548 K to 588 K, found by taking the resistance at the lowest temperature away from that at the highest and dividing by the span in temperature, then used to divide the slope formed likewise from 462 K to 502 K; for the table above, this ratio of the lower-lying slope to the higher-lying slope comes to 0.1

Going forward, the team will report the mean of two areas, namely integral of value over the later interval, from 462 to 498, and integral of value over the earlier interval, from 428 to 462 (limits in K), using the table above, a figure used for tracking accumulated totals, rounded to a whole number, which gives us 1912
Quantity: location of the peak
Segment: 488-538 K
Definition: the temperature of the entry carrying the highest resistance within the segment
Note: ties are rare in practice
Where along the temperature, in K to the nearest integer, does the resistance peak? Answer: 490 K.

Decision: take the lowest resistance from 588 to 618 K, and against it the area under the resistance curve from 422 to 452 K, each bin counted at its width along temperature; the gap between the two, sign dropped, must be 1514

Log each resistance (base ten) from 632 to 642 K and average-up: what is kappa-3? 1.689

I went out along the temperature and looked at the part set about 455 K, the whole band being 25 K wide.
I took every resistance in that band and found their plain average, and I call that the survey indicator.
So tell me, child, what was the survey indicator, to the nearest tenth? 54.4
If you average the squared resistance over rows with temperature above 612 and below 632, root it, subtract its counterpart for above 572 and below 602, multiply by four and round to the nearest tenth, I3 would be -5.1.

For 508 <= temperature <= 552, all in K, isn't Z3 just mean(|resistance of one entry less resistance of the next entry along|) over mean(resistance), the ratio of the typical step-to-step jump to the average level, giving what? 0.041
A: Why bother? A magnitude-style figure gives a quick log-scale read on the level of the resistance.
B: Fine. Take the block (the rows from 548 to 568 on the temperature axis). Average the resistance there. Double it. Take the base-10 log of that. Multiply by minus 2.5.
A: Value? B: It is -5.01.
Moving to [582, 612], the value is -5.05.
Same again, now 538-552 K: -5.02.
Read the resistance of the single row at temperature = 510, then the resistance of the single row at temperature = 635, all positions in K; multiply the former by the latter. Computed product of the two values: 2570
